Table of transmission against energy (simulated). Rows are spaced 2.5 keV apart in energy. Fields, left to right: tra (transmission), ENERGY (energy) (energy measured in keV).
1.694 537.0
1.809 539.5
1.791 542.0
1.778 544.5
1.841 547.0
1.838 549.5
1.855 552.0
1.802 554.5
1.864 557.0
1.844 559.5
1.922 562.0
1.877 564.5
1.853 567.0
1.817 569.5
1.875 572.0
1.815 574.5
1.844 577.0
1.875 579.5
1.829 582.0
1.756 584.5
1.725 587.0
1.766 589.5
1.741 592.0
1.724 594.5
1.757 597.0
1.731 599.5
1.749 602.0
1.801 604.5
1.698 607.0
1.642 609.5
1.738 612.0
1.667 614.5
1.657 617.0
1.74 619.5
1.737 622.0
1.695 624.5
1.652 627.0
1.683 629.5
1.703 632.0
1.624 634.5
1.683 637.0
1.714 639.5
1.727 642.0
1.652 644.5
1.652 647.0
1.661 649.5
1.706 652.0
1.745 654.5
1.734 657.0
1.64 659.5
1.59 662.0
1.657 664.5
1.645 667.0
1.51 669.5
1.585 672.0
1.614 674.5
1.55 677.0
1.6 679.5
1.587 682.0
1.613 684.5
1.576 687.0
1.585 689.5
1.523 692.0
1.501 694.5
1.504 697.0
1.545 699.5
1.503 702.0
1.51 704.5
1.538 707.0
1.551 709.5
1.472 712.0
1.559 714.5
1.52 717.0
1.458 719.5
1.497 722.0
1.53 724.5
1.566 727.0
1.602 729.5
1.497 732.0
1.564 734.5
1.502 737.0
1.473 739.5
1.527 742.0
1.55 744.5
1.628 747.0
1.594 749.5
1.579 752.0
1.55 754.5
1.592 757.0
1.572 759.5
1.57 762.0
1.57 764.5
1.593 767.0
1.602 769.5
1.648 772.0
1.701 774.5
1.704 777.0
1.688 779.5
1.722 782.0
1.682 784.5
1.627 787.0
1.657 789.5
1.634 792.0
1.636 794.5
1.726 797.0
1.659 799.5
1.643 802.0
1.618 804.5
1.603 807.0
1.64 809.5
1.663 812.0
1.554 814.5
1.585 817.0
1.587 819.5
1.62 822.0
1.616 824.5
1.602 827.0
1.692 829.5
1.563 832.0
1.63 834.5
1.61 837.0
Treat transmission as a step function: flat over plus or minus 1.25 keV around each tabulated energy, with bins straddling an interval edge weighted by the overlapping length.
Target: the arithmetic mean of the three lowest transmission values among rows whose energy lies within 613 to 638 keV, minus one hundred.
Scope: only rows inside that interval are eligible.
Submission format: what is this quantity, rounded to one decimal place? -98.4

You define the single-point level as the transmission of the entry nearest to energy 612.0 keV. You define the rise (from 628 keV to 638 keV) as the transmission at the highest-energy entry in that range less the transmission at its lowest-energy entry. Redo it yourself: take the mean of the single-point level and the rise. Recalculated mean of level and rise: 0.869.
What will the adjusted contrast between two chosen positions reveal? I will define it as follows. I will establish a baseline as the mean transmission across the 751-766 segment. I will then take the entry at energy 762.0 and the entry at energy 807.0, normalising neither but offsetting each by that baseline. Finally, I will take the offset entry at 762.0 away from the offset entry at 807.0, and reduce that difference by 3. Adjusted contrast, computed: -2.97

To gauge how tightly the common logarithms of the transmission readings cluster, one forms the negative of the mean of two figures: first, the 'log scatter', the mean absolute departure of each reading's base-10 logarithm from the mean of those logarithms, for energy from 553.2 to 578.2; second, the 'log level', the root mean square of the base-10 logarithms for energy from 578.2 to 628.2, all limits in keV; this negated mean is -0.123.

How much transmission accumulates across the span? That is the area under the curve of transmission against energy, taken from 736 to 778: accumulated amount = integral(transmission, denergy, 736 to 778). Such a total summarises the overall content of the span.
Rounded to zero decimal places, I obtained 67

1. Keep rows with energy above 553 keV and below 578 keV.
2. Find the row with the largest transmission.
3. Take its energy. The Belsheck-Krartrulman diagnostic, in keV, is 562.0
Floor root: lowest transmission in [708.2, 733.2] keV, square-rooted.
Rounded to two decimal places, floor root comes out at 1.21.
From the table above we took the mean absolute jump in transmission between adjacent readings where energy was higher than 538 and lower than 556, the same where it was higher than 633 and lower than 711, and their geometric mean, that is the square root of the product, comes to 0.033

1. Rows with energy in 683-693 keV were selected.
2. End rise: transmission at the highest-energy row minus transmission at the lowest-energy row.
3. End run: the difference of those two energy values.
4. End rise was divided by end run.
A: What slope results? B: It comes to -0.012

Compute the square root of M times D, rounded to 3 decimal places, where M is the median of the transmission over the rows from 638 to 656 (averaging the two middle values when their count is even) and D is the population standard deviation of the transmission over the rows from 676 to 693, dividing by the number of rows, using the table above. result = 0.220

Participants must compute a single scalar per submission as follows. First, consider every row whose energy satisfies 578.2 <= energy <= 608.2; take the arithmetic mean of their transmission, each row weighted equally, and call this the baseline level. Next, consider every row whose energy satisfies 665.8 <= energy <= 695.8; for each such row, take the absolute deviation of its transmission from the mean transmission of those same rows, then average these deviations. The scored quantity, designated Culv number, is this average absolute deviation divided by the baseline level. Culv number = 0.0201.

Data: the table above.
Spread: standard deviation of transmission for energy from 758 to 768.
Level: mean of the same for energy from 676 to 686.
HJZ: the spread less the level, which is -1.58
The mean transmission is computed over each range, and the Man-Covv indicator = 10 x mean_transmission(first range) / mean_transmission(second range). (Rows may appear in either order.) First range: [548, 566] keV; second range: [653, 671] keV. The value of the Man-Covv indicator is 11.3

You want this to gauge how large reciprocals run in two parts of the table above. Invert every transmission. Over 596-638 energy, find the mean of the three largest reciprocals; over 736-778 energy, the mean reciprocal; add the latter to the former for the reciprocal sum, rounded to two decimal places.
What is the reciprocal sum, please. 1.24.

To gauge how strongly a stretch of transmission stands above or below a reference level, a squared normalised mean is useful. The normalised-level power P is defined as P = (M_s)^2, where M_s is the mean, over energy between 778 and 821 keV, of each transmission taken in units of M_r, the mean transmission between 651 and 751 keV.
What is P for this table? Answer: 1.1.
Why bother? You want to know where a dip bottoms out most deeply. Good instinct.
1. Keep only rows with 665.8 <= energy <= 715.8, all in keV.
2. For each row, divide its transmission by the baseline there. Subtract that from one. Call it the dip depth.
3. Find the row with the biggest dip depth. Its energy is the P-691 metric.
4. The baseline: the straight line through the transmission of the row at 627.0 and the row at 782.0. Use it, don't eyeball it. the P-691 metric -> 712.0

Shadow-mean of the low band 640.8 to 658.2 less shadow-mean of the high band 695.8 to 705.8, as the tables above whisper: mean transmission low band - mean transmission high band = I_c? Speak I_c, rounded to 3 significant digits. 0.181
